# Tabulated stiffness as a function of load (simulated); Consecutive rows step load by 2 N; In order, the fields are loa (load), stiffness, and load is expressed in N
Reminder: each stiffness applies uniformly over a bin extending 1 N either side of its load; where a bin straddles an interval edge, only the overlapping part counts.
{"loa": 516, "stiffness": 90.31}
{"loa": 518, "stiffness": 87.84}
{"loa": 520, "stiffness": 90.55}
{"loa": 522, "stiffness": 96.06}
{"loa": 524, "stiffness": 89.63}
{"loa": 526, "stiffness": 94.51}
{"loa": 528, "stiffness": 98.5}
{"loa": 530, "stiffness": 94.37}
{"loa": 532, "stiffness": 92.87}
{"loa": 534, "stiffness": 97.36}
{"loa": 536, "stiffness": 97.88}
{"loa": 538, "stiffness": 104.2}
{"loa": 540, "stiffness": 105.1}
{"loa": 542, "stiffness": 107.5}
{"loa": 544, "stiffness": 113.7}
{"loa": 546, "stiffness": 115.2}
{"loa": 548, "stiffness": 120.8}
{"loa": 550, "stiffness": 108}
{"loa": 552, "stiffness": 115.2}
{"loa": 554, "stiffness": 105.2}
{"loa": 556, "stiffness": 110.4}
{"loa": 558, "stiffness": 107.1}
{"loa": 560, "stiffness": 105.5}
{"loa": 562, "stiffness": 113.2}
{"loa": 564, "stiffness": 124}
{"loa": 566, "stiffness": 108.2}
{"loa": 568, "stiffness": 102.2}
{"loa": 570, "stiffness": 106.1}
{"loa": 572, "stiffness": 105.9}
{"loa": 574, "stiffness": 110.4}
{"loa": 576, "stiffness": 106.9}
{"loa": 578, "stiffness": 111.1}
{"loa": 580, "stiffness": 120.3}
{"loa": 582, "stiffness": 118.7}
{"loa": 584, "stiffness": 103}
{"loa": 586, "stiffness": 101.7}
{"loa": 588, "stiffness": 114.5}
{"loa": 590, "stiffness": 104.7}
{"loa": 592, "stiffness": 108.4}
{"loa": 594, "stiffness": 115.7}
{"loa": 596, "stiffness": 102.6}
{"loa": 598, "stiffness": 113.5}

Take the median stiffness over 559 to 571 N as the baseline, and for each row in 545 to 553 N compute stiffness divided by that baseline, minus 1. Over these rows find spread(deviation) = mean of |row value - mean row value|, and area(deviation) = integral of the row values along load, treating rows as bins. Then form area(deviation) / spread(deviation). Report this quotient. 18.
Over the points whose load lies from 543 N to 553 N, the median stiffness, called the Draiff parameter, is 115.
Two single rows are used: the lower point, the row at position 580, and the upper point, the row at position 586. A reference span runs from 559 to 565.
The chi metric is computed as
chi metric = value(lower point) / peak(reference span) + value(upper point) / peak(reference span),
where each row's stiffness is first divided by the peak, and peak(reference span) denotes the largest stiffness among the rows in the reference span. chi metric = 1.79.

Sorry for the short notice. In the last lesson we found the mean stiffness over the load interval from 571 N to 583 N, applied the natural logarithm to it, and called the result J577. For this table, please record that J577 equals 4.72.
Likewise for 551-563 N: 4.70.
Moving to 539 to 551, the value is 4.72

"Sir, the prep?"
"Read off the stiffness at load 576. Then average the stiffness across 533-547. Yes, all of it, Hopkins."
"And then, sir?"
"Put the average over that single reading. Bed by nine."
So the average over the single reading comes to 0.99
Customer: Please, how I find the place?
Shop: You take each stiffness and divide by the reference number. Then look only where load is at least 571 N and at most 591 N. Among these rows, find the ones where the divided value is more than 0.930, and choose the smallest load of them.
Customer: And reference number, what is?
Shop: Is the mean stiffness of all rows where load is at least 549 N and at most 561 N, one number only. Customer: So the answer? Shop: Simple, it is 572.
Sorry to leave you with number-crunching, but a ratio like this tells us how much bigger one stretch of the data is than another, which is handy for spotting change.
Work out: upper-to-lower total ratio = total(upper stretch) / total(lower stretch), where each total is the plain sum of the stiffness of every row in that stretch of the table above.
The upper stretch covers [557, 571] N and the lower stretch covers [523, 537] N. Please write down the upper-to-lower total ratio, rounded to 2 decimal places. 1.15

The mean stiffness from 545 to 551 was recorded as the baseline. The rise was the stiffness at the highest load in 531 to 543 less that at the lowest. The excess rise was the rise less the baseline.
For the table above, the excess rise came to -100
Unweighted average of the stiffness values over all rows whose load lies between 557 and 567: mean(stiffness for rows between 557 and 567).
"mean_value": 112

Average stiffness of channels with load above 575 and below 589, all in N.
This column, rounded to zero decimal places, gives 111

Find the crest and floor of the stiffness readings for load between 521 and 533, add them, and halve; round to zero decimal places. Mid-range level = 94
